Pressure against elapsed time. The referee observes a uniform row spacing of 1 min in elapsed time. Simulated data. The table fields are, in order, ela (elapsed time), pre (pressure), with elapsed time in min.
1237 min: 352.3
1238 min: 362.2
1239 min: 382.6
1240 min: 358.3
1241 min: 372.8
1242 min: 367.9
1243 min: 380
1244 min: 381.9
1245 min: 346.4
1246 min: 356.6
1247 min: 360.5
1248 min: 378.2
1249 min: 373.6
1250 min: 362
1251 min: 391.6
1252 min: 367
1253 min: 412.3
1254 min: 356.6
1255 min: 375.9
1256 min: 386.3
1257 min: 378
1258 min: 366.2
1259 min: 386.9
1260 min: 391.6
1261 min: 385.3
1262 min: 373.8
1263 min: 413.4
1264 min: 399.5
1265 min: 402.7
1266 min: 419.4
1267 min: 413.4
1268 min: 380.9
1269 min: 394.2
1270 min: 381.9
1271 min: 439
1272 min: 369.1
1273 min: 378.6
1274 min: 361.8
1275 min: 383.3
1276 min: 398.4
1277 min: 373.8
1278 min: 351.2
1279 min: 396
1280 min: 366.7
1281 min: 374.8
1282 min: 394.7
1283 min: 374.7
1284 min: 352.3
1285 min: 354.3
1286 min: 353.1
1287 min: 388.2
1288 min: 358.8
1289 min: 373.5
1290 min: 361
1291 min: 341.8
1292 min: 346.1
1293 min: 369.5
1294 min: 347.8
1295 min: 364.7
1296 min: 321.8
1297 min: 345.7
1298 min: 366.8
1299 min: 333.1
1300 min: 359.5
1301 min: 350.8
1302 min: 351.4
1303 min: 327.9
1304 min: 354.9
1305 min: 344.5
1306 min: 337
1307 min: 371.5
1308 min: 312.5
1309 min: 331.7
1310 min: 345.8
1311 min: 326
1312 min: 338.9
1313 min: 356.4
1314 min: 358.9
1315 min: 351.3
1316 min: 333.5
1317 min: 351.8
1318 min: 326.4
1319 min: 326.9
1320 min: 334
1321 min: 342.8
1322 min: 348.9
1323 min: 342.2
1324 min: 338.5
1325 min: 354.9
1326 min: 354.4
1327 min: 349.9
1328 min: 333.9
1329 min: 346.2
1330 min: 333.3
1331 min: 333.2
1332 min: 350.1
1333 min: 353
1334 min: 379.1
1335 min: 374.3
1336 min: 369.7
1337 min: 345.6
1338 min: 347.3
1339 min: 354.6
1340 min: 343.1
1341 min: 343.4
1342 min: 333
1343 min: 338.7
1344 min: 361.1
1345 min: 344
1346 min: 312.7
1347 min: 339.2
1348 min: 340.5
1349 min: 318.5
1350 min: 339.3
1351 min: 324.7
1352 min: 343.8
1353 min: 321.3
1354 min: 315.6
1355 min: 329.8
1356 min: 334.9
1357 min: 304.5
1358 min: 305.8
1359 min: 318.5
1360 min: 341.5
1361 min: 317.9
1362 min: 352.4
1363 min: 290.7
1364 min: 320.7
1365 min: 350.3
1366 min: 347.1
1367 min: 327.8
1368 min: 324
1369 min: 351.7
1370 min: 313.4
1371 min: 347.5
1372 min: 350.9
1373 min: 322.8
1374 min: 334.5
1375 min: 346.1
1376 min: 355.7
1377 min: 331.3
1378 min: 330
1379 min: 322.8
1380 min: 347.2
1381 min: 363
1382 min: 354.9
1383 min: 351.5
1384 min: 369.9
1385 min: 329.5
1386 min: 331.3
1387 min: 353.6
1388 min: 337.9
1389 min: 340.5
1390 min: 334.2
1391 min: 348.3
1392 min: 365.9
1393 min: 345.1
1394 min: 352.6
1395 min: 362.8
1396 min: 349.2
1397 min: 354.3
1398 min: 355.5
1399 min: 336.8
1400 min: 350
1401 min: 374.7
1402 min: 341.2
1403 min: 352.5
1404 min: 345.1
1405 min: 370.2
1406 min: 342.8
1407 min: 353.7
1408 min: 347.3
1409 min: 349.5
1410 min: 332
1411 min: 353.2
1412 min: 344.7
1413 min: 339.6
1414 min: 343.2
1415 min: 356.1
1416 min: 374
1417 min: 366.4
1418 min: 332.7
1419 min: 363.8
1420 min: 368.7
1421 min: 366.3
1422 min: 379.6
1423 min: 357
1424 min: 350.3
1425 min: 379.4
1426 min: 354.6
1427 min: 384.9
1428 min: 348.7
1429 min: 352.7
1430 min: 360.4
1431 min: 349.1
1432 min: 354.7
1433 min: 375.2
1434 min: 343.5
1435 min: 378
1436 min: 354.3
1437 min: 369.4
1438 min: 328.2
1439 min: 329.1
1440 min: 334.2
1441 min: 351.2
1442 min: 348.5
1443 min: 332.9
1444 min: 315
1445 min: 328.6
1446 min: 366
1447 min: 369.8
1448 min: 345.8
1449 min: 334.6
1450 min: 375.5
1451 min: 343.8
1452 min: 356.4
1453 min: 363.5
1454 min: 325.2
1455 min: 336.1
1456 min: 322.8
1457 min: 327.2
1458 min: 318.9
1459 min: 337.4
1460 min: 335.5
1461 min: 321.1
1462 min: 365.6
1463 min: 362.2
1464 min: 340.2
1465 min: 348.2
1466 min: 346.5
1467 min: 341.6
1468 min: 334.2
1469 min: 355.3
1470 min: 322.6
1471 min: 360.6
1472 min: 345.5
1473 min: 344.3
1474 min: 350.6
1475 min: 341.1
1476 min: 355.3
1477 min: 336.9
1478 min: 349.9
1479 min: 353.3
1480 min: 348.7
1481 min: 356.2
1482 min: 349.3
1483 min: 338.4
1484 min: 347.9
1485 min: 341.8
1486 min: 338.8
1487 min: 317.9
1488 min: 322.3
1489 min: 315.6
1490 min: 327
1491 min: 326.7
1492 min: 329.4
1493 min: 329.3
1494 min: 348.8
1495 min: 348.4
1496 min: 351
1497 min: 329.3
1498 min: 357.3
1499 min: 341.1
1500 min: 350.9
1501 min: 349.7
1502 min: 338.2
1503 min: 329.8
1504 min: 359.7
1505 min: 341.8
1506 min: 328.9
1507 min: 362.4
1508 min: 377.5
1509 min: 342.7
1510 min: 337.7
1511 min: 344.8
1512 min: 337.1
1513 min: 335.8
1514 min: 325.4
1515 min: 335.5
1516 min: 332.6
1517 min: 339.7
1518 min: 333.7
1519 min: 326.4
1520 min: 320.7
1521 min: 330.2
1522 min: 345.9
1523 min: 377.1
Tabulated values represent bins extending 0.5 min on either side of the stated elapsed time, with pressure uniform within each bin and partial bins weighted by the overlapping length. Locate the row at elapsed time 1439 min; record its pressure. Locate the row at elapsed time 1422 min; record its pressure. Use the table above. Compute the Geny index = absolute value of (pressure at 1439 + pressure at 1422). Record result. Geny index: 709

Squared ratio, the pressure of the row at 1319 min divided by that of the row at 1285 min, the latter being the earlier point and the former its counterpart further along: 0.85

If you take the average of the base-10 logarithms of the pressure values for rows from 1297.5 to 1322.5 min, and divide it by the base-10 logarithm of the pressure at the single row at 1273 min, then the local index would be 0.983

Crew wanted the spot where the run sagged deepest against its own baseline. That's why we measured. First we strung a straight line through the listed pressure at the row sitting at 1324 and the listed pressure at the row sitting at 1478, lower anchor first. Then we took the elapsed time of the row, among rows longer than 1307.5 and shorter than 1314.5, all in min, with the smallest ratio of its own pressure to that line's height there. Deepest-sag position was 1308 min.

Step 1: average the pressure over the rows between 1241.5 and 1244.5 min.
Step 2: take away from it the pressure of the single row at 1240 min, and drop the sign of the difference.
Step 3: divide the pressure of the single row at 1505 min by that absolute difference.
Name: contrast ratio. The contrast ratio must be 18.7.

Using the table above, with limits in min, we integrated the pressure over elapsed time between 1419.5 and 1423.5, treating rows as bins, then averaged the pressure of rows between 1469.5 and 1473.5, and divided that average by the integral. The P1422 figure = 0.233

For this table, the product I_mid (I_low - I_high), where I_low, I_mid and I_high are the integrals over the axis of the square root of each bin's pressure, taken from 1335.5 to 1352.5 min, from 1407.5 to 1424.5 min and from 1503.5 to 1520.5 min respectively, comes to 147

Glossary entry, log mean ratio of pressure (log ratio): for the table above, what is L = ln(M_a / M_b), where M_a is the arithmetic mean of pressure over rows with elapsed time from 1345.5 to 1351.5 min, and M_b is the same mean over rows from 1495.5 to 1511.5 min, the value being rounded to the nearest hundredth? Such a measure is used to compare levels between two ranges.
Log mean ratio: -0.05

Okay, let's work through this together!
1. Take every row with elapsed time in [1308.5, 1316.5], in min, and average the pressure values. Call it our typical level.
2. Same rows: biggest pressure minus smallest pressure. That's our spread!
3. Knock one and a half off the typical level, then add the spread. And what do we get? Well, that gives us 374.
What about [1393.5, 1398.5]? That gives 367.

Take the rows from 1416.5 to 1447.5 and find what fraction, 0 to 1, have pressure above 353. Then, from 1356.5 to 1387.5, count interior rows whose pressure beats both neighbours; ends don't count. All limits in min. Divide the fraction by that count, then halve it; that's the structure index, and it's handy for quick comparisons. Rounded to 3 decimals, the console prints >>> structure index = 0.034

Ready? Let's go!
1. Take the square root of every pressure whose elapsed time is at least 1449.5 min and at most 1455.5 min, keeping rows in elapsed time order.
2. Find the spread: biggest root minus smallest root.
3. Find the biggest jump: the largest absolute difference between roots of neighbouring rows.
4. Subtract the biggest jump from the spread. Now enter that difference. 0.31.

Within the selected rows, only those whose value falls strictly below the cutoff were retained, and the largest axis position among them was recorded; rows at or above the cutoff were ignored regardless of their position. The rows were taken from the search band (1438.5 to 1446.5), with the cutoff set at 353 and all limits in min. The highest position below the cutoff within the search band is 1445 min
